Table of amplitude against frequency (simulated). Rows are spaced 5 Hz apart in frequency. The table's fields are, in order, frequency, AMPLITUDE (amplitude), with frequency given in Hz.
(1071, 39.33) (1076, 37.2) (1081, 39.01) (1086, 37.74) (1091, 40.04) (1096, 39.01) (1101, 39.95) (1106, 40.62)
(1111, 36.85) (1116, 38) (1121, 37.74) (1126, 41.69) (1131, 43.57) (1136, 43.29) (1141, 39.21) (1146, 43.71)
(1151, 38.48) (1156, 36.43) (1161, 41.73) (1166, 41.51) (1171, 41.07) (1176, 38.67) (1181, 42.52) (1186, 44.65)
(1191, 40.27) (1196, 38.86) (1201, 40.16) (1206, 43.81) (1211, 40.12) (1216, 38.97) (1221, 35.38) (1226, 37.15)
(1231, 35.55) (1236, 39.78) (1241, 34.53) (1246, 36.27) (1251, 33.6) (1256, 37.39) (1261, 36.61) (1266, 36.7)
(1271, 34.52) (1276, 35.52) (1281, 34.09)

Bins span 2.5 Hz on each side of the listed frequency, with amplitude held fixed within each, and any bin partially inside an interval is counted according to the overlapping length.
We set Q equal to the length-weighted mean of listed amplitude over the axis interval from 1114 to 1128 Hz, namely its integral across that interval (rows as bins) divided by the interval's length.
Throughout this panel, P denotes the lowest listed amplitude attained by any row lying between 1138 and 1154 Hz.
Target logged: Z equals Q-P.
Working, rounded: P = 38.48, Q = 39.1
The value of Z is 0.6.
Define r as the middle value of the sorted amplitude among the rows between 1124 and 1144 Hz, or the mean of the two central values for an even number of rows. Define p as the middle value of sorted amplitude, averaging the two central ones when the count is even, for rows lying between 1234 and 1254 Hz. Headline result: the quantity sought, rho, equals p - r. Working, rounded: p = 35.4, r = 42.5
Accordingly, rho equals -7.1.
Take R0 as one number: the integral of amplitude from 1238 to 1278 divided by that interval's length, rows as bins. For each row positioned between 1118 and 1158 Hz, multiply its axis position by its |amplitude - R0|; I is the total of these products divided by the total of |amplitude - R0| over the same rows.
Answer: 1136.6 Hz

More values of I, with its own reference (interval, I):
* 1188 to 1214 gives 1201.9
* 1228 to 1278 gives 1249.6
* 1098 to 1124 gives 1108.6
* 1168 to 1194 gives 1181.8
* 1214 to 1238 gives 1226.8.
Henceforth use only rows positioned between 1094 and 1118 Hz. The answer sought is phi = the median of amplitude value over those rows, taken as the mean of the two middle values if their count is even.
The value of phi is 39.0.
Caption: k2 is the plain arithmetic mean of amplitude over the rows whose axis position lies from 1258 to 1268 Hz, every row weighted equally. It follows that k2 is 36.7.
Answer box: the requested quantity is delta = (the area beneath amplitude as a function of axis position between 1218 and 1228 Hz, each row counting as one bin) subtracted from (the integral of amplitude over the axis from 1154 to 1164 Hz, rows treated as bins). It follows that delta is 30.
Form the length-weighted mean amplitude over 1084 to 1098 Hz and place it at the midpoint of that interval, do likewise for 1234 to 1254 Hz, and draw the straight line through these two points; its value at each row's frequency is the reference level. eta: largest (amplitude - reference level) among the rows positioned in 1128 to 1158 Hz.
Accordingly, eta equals 5.8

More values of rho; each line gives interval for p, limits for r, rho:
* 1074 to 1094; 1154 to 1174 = -2.9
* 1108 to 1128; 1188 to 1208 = -2.3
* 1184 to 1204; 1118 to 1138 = -2.3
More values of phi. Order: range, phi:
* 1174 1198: 40.3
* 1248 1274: 36.6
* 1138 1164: 39.2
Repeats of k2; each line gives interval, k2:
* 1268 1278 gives 35.0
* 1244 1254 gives 34.9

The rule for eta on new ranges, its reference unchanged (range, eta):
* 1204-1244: 7.1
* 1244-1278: 1.6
